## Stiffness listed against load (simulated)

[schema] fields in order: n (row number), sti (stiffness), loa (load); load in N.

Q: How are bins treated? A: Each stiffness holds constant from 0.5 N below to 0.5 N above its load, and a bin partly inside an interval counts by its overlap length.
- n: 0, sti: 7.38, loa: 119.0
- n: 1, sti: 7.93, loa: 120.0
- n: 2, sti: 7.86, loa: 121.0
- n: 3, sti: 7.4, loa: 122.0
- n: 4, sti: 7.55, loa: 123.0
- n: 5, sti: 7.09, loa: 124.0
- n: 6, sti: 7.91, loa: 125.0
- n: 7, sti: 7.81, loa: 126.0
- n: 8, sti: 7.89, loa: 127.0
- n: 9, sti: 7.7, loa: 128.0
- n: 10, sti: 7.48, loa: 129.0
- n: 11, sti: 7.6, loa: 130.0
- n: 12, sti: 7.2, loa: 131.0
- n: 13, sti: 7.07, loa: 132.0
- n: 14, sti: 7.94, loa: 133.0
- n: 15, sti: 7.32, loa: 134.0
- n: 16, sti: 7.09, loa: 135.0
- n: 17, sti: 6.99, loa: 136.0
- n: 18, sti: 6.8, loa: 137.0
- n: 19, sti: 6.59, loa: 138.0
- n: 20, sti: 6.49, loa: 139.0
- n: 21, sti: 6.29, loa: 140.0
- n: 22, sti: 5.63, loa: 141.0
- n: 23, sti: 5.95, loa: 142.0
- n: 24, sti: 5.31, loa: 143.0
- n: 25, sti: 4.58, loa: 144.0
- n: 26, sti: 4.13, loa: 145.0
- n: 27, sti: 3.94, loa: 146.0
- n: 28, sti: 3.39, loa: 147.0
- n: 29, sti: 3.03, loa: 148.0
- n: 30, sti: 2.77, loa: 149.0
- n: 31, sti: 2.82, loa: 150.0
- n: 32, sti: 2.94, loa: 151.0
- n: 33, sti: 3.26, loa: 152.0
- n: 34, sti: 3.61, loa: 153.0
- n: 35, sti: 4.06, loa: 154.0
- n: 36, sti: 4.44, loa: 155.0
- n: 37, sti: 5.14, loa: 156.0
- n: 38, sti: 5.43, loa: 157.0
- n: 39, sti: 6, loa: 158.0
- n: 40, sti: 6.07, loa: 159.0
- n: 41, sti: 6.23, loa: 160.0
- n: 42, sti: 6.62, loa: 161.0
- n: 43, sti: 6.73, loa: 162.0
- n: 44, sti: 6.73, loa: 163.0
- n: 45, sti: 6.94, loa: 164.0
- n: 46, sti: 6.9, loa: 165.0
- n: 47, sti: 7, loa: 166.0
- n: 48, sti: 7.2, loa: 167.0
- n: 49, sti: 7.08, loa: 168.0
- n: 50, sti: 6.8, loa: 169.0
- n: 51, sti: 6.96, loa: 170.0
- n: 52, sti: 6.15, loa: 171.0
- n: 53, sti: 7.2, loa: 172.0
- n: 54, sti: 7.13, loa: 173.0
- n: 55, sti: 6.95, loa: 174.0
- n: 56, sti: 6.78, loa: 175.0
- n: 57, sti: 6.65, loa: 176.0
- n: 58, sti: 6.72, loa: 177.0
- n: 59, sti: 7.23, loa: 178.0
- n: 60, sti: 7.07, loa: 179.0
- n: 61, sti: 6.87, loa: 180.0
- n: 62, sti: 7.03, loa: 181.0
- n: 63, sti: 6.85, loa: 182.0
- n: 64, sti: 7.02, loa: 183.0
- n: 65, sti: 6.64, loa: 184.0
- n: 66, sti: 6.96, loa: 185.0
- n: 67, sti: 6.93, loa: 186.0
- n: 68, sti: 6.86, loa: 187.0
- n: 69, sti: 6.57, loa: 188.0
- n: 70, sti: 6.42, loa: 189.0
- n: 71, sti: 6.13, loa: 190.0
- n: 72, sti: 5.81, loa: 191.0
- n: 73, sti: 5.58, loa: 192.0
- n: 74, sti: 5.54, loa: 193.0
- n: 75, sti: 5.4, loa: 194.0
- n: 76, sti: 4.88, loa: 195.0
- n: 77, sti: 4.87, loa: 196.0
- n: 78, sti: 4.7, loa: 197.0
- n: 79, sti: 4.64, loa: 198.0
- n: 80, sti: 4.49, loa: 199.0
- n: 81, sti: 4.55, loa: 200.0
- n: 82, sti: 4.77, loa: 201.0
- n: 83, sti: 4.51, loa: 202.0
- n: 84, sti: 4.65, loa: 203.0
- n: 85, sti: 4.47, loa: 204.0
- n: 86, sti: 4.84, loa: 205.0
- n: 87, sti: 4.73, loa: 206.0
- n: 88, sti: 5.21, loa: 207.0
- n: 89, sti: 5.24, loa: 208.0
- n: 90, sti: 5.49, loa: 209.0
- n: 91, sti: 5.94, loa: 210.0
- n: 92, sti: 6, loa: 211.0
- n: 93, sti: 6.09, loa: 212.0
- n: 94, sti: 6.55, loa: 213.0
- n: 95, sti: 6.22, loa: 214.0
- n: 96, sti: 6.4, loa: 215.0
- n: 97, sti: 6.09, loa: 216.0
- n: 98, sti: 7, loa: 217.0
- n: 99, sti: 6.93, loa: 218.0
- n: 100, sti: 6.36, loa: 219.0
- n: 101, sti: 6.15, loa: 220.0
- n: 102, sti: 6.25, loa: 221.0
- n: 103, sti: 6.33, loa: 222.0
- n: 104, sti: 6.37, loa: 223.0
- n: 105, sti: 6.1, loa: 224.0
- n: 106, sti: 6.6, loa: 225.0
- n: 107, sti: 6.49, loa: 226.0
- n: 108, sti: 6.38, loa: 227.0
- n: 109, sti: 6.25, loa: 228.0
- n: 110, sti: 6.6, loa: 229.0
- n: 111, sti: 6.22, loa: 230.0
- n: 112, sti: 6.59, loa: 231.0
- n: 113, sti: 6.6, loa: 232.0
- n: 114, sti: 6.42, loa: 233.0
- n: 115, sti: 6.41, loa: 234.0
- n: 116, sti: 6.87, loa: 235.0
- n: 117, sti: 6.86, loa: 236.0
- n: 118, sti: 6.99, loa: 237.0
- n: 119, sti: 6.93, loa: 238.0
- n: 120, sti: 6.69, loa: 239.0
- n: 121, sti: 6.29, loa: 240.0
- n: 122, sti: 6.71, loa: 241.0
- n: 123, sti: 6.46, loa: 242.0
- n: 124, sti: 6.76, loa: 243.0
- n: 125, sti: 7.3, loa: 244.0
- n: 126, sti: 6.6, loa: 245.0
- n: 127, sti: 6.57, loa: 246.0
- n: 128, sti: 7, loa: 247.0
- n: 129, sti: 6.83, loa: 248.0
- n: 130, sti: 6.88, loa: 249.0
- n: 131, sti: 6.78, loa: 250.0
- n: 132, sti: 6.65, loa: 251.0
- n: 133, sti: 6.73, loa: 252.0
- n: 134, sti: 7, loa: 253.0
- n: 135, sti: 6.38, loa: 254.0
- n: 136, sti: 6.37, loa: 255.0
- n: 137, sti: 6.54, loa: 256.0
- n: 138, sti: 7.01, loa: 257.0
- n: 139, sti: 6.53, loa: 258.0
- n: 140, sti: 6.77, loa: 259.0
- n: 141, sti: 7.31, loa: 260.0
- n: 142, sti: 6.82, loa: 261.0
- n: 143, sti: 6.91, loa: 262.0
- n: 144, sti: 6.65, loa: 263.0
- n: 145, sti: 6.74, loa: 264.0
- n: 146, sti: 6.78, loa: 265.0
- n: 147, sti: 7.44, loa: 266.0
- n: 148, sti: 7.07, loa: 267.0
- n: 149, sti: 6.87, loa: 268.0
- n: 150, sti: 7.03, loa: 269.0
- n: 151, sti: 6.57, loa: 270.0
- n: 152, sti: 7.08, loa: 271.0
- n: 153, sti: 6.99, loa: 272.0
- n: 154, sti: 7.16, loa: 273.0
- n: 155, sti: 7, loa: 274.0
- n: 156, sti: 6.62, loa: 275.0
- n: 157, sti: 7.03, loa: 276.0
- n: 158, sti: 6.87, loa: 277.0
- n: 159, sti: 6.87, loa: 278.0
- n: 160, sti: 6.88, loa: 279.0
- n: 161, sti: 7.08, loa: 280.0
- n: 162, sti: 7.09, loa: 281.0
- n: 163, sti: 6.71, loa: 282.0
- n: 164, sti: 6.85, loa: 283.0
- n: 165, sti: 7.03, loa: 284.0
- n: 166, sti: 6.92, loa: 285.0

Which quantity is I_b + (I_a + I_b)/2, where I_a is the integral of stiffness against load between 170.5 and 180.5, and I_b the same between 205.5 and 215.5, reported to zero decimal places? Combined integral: 121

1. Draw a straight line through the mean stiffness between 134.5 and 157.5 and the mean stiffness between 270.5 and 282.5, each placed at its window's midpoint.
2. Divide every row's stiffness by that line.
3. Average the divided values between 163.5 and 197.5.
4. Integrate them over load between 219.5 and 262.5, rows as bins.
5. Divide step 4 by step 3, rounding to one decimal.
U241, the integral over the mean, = 36.8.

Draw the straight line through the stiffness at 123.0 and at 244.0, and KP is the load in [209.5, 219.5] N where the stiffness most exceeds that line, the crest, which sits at 217.0 N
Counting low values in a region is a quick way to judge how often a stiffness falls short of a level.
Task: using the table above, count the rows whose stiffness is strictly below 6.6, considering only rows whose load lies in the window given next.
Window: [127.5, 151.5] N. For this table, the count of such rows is 14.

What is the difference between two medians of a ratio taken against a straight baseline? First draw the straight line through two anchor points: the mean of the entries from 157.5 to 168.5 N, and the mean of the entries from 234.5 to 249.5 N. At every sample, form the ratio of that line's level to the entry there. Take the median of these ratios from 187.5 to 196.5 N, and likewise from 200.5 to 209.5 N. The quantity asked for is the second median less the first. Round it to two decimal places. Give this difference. 0.21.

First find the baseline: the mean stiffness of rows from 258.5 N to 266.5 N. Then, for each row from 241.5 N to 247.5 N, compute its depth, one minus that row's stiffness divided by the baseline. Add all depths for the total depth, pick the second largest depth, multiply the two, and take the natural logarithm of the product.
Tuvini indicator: -5.0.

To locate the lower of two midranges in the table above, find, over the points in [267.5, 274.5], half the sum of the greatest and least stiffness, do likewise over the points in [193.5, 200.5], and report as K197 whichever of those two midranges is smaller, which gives 4.9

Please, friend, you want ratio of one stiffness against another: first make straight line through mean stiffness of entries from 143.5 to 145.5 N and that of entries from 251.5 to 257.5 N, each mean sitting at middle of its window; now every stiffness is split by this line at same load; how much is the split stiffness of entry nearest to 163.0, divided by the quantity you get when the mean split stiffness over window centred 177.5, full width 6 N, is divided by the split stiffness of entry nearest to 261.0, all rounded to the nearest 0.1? 1.0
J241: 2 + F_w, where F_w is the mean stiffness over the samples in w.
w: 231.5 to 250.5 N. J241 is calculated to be 8.7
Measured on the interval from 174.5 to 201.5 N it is 8.1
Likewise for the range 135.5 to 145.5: 7.9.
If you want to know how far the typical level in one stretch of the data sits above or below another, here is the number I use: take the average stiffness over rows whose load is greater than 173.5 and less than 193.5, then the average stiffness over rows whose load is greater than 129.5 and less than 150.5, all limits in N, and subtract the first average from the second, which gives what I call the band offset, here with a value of -1.0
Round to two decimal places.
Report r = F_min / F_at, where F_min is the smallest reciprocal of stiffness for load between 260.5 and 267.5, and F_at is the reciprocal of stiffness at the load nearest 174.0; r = 0.93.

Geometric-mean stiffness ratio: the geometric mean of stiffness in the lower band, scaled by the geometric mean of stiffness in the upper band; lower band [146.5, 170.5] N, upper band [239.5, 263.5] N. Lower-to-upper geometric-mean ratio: 0.75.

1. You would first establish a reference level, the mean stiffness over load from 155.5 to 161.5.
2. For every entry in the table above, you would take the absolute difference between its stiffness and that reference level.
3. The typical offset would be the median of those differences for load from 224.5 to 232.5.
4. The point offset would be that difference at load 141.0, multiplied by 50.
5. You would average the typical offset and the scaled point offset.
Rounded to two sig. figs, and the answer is 7.4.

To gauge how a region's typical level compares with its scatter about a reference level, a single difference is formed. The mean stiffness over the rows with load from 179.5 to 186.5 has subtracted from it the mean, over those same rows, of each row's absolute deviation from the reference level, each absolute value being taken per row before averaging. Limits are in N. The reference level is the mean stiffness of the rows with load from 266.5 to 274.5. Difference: 6.8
